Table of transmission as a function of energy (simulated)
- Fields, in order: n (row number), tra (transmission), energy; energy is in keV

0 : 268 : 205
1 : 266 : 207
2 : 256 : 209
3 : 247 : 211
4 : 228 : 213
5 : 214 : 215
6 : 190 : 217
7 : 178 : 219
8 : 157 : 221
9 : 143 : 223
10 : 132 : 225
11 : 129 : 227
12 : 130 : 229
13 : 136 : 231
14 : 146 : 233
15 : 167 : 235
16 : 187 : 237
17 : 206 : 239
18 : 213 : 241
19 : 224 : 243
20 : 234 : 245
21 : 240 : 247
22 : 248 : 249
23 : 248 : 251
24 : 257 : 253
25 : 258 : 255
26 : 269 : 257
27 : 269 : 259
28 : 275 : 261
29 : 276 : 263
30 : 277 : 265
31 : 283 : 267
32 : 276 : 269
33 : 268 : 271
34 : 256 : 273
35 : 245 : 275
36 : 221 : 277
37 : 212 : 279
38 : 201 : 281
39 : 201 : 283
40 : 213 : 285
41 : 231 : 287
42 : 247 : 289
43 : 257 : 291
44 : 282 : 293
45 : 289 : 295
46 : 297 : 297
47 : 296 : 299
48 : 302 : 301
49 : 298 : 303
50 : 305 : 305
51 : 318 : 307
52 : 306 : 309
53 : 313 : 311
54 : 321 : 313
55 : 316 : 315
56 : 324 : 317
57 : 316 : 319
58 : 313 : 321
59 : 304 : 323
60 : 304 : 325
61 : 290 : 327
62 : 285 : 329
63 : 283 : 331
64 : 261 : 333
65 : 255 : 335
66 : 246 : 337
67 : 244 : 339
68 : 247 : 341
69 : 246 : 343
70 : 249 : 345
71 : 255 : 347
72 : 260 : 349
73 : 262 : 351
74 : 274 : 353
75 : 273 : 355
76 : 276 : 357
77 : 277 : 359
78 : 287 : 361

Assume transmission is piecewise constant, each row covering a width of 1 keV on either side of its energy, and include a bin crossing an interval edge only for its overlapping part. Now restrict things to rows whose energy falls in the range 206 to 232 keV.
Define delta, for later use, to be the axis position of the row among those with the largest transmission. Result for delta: 207 keV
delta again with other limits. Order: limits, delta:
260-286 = 267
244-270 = 267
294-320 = 317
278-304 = 301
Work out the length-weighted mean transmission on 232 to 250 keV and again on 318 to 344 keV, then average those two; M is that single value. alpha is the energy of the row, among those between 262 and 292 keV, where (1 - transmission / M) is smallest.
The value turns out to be 267 keV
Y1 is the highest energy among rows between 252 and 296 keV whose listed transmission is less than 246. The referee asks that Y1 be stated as 287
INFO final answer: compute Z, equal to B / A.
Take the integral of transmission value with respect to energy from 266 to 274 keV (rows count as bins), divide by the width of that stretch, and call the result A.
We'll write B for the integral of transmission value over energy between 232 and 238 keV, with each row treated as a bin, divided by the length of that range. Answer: 0.62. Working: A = 271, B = 167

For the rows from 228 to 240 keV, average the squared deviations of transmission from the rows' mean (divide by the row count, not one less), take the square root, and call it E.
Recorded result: 28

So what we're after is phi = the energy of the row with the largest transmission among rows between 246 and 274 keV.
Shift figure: 267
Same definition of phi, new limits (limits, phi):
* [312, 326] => 317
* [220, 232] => 221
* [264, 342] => 317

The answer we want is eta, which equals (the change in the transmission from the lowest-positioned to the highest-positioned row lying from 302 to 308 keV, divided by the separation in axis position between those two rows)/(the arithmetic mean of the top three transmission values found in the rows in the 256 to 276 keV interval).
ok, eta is 0.018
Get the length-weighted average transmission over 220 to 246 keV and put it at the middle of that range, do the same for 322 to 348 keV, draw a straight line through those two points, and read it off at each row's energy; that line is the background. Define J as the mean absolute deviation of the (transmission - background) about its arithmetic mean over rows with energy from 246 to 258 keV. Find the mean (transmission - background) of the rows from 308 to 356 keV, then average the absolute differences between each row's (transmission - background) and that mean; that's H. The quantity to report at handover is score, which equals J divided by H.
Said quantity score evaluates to 0.1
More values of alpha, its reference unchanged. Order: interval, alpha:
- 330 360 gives 331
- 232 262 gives 261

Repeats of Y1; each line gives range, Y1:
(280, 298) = 287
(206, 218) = 217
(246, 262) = 247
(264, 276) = 275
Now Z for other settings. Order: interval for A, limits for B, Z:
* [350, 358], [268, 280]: 0.91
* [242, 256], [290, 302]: 1.18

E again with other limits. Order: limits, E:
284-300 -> 30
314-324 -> 6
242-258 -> 13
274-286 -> 15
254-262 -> 6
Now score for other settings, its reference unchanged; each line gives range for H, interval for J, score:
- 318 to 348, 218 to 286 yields 1.1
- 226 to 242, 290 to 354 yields 1.4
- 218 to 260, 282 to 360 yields 1.0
